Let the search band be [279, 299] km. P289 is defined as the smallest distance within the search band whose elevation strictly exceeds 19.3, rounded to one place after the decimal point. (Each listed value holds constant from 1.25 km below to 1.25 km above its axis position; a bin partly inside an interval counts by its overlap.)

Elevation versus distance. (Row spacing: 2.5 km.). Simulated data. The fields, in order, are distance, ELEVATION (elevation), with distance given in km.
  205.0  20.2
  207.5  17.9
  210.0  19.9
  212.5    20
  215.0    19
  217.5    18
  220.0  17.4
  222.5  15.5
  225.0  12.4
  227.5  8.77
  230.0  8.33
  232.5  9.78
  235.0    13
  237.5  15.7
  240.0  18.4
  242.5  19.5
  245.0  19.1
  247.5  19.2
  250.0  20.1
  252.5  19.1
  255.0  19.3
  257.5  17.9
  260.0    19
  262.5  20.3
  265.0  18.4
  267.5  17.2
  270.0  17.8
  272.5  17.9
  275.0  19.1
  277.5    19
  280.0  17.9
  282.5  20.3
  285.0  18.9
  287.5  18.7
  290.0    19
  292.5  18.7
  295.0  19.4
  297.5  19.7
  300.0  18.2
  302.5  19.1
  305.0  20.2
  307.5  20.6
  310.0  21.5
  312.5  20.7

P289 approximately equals 282.5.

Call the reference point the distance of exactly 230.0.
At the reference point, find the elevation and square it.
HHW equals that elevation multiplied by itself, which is 69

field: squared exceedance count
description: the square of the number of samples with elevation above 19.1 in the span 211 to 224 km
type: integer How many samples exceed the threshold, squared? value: 1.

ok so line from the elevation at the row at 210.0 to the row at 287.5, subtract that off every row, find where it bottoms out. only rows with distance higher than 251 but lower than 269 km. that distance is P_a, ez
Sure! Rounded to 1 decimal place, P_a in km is 267.5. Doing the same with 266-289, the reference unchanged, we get 267.5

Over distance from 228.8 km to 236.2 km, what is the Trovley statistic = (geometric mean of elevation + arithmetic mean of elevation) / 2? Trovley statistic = 10.3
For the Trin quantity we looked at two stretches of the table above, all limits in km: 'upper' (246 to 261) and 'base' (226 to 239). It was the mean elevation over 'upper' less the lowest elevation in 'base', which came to 11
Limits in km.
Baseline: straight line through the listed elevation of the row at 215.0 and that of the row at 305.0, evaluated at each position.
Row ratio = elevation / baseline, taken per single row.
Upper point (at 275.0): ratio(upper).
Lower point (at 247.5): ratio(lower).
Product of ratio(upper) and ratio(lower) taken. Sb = 0.95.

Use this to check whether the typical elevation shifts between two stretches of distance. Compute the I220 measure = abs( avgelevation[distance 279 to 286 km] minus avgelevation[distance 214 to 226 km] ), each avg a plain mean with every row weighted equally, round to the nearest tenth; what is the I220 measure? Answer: 2.6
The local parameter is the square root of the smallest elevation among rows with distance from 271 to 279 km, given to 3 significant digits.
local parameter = 4.23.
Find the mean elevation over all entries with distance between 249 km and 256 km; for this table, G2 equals 19.5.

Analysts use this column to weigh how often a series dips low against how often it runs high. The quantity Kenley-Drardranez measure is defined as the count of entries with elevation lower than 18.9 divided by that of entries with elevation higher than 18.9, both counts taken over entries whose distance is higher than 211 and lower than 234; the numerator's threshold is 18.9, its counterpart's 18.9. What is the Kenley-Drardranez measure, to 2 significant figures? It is 3.5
